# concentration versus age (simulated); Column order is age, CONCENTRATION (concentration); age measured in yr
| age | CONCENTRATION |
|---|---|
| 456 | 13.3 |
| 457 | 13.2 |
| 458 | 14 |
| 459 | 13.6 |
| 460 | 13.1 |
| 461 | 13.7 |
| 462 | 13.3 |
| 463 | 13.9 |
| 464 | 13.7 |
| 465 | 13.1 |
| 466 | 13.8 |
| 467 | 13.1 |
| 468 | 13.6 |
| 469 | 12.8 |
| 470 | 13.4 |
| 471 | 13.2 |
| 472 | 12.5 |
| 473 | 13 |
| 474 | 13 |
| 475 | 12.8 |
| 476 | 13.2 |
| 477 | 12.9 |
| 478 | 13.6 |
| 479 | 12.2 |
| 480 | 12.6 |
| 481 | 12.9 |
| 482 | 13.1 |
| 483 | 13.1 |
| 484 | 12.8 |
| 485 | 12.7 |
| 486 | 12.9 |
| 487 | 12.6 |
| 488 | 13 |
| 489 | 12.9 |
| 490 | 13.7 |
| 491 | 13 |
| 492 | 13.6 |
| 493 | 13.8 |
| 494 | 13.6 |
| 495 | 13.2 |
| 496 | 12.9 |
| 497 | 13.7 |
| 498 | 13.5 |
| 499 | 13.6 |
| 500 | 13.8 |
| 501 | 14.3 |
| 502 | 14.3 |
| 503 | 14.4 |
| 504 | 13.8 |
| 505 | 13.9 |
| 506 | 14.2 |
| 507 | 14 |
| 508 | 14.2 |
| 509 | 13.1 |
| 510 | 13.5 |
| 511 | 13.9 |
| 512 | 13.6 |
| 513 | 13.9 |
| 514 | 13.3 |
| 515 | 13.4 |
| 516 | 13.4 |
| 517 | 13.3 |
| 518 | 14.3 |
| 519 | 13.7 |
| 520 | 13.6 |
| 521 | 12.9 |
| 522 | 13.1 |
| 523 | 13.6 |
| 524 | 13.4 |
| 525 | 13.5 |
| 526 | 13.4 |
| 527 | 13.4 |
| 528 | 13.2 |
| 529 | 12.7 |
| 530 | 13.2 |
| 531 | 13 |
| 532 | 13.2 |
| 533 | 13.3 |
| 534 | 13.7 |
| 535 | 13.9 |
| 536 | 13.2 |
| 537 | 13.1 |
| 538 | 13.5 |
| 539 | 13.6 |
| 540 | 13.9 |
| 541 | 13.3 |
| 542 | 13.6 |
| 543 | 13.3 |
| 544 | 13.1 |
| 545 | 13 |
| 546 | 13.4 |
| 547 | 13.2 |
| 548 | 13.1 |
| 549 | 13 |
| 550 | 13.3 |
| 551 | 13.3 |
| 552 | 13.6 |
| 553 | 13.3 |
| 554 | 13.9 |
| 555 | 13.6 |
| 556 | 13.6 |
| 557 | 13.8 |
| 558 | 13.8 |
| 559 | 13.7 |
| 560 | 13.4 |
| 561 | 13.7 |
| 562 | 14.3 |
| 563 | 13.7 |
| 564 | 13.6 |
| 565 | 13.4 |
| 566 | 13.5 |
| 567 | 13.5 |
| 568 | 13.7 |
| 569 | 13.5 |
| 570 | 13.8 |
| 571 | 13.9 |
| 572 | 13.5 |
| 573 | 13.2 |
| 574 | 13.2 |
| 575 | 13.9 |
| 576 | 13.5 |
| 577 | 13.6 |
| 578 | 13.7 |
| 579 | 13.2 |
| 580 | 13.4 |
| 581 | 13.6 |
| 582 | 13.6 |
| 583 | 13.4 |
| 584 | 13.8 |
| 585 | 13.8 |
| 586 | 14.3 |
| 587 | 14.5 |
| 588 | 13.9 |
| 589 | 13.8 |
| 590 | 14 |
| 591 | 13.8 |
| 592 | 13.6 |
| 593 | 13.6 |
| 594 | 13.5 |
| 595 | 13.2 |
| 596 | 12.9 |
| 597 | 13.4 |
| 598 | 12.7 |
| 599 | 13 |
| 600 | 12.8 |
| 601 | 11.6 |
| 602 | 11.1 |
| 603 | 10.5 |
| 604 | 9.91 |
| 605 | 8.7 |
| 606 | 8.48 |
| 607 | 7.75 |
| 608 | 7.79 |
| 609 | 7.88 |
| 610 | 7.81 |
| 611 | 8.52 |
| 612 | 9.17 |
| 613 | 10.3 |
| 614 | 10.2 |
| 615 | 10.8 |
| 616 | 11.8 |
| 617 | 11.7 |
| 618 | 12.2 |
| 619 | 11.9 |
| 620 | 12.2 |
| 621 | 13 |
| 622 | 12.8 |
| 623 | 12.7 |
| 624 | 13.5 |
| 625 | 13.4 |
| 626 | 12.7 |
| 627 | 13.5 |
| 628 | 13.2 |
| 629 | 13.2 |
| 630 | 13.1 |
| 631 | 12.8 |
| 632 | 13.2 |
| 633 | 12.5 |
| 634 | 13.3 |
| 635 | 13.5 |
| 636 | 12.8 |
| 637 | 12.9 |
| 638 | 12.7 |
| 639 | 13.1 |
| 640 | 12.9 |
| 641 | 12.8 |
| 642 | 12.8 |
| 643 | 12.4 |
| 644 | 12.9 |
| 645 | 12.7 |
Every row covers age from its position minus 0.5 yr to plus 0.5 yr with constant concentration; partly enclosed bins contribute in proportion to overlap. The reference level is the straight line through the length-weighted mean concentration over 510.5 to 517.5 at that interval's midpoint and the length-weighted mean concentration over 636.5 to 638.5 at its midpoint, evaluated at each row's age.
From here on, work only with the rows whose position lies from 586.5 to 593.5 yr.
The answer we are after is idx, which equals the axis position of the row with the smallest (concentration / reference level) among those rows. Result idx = 592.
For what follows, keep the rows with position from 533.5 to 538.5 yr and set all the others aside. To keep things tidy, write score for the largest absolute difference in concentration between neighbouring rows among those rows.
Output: 0.70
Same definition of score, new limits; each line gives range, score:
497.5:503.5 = 0.50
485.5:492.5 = 0.80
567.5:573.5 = 0.40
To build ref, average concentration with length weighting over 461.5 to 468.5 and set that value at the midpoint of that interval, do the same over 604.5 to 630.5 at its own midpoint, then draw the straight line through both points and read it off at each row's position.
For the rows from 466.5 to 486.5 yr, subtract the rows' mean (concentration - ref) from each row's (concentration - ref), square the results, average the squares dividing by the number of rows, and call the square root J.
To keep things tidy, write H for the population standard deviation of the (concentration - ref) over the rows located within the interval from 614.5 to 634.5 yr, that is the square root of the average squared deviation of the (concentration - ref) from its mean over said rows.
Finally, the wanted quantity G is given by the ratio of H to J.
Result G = 2.4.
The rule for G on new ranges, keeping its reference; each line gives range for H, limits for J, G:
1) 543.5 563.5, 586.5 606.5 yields 0.2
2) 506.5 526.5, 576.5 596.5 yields 0.9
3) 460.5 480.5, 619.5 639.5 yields 1.1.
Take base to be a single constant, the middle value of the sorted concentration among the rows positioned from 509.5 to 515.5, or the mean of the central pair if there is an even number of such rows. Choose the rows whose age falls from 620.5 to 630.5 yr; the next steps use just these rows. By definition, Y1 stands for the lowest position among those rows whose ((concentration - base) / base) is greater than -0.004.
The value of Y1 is 624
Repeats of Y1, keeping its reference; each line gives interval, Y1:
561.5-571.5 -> 562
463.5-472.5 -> 464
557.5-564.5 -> 558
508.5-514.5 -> 510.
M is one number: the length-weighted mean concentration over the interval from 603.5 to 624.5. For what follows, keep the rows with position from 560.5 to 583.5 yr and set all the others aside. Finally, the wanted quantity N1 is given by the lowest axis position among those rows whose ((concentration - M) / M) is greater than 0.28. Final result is 561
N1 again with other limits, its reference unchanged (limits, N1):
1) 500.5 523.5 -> 501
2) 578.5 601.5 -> 580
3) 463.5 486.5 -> 464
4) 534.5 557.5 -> 535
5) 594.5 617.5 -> 597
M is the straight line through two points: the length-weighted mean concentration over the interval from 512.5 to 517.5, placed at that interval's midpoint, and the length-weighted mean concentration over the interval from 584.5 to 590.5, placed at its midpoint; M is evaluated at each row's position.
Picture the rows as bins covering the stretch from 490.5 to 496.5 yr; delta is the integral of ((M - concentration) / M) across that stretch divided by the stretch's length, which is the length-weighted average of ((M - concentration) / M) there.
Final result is -0.005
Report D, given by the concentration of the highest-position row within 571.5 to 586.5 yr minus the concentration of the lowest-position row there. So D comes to 0.8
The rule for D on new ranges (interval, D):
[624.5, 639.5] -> -0.3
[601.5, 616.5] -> 0.7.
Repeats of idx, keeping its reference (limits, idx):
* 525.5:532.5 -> 529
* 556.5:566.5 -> 560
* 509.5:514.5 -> 514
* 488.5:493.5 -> 489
